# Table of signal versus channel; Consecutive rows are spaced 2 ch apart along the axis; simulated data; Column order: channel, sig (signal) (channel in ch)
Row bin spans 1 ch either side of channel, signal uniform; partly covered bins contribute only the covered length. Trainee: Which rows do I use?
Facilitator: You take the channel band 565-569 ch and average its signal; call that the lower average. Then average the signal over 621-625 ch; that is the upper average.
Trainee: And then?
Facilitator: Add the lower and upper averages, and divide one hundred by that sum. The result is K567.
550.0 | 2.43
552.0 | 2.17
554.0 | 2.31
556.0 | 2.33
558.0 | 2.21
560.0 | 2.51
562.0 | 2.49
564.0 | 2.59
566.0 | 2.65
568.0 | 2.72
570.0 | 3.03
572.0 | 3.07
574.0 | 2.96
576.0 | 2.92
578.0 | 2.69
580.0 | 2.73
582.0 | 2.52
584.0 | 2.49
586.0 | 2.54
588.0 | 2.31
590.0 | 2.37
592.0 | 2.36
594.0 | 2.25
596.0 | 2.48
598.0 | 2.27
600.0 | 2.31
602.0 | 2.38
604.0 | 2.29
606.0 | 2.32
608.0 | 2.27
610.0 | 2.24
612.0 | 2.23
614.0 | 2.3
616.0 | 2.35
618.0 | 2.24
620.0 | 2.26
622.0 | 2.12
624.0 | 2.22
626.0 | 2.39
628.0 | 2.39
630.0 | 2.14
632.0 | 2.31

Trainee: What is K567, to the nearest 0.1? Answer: 20.6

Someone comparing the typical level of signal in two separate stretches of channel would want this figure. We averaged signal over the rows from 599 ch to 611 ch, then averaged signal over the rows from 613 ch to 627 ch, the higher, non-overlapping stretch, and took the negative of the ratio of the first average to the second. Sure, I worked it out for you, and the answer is -1.01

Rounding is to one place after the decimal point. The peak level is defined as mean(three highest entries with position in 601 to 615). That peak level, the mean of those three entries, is 2.3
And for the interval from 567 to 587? 3.0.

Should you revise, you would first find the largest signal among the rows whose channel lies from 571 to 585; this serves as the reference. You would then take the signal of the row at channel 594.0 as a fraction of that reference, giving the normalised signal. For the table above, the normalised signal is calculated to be 0.73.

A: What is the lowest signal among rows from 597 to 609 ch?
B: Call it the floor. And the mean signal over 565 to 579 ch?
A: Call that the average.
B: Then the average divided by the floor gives 1.261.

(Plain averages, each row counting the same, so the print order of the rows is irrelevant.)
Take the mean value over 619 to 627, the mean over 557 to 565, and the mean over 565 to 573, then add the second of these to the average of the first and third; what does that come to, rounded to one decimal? 5.0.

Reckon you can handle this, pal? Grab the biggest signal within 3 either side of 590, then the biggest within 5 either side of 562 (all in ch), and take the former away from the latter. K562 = 0.28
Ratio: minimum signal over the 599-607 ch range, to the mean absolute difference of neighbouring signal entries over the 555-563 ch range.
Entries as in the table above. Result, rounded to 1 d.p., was 15.6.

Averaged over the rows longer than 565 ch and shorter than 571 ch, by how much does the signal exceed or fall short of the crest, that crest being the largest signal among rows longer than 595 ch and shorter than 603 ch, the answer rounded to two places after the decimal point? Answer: 0.32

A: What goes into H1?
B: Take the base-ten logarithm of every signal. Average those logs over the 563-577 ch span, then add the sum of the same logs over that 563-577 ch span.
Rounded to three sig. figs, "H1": 3.63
